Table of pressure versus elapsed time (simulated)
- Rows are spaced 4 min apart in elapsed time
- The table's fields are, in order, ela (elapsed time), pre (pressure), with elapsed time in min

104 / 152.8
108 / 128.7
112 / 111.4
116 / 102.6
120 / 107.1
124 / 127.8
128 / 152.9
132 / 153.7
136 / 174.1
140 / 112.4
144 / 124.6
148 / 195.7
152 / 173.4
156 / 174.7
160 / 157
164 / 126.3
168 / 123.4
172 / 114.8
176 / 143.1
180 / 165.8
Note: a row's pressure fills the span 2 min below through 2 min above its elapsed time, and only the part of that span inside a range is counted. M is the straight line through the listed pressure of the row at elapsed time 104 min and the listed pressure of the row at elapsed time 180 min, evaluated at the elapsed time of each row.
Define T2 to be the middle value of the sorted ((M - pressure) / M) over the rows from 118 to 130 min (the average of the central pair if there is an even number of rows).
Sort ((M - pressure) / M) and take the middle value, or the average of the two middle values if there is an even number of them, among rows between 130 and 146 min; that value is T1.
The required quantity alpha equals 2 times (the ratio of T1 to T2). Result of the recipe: 1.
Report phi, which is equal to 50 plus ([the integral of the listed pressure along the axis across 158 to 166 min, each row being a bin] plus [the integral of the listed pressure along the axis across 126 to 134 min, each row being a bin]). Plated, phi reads 2410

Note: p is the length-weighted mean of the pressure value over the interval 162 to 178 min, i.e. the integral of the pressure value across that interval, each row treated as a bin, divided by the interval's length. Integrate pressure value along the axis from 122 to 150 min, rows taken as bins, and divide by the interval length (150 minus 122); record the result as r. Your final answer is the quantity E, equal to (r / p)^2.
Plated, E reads 1.37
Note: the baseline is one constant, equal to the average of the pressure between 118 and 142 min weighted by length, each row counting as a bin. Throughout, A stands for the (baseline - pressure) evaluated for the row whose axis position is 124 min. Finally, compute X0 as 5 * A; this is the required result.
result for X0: 51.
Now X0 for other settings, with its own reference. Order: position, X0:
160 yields -95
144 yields 67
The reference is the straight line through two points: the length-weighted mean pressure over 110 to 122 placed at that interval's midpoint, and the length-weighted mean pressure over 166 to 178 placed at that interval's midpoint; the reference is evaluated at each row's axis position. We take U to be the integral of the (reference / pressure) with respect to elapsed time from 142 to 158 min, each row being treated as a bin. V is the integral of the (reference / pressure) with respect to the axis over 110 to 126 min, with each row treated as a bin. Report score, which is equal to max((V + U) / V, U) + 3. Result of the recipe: 14.7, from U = 11.7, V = 15.5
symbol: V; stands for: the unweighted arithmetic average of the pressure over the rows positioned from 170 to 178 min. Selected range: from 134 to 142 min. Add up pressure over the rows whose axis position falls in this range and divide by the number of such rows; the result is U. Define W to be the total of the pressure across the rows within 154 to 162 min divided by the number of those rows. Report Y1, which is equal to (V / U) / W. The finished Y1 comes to 0.005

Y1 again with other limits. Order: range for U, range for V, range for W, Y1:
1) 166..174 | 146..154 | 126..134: 0.010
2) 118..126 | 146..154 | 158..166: 0.011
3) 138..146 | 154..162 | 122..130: 0.010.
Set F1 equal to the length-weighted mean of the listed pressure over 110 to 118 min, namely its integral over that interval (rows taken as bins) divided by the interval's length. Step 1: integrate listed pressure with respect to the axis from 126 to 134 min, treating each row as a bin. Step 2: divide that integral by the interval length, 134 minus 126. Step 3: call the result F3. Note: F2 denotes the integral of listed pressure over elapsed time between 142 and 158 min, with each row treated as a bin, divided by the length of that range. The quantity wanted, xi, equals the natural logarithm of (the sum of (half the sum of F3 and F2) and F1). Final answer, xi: 5.59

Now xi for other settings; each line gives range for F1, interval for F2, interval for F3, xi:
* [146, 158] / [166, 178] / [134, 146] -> 5.75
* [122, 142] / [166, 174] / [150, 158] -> 5.67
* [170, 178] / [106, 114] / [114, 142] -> 5.54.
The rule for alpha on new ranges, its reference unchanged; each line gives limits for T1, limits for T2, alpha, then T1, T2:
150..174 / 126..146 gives 10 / 0.13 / 0.026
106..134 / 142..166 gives -17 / 0.18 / -0.022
